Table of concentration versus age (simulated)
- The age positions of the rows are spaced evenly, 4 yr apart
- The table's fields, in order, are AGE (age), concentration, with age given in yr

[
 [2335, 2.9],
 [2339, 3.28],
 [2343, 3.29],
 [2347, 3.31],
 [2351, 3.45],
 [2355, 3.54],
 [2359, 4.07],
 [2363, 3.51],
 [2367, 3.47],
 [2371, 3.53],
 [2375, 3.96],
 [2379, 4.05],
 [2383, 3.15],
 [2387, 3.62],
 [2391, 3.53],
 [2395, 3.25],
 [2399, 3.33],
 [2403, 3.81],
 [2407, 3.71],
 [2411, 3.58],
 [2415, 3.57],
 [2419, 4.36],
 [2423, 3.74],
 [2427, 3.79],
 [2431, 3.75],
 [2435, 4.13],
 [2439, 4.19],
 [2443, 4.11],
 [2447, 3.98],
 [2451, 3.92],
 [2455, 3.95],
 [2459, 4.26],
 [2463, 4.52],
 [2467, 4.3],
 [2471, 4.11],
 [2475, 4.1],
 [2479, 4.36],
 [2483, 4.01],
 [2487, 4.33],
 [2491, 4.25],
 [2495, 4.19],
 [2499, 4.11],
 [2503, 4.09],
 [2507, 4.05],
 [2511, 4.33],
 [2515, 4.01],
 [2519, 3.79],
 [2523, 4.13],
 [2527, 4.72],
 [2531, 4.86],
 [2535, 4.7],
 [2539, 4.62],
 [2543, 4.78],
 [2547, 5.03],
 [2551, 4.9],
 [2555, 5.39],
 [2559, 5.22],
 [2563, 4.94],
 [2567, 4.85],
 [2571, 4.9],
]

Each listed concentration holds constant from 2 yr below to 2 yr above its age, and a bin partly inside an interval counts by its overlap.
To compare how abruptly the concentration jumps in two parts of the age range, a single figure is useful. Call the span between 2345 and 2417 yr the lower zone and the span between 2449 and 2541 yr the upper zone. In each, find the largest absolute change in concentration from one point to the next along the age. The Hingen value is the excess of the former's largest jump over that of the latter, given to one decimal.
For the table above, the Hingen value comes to 0.3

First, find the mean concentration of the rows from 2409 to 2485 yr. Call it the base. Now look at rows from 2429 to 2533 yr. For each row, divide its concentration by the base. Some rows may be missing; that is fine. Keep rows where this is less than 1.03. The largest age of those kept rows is 2523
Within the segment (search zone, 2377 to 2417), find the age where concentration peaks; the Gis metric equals 2379 yr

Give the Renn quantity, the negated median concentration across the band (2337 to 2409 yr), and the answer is -3.52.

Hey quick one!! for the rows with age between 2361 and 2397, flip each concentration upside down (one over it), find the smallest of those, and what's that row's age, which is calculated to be 2379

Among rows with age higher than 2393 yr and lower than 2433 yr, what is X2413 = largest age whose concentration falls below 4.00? 2431 yr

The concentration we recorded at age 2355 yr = 3.54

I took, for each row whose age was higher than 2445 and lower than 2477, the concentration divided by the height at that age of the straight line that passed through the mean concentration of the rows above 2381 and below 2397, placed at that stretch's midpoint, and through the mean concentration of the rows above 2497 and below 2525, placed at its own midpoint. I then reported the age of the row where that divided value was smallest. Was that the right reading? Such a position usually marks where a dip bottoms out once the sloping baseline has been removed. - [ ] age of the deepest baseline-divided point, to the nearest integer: 2451 yr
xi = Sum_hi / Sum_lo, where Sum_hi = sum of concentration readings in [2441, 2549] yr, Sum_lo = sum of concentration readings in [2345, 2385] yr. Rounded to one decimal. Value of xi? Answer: 3.2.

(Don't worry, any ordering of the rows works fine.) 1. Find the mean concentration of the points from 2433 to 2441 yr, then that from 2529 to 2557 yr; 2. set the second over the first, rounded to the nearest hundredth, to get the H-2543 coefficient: 1.18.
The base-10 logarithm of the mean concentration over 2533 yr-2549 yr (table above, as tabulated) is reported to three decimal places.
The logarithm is 0.680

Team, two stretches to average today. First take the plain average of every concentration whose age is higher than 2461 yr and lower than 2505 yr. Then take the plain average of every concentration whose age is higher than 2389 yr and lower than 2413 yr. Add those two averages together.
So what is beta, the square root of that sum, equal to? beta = 2.78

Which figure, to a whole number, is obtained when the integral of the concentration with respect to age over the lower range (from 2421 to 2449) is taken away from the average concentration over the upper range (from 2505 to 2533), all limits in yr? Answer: -106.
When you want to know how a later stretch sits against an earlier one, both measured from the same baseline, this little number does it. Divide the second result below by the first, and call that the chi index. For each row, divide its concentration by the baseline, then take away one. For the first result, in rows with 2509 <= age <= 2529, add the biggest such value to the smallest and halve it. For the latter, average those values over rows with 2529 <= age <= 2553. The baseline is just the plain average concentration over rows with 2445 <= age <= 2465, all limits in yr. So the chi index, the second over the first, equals 5.3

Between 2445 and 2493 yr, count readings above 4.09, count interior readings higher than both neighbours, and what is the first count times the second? 24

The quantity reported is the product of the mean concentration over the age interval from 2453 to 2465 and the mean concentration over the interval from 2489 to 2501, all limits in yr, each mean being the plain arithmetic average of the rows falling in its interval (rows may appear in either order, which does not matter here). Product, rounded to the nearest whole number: 18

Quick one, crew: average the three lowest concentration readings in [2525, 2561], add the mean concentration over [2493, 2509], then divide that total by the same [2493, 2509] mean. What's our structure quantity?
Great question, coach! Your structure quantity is 2.14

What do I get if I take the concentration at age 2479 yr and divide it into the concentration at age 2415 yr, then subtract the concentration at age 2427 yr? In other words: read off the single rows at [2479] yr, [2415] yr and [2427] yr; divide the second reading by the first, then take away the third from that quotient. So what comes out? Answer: -3.0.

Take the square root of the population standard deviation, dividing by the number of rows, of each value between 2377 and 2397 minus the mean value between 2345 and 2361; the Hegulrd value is 0.56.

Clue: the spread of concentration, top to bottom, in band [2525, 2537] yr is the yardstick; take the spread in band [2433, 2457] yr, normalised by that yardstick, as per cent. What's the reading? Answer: 169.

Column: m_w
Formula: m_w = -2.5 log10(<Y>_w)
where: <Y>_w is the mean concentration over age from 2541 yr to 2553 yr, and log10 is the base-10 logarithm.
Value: -1.7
